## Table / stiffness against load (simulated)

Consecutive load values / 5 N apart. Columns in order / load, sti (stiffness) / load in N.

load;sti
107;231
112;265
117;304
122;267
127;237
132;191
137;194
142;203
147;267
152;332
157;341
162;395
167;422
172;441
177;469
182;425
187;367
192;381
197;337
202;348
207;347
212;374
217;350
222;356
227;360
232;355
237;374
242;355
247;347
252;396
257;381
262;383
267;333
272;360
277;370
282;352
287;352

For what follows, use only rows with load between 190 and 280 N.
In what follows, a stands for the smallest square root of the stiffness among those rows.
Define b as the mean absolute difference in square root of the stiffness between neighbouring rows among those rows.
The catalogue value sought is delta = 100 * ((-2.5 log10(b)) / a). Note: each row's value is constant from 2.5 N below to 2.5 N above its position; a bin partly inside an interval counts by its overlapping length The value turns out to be 4.2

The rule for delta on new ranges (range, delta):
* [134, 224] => 1.8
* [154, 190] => 0.3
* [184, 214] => 4.0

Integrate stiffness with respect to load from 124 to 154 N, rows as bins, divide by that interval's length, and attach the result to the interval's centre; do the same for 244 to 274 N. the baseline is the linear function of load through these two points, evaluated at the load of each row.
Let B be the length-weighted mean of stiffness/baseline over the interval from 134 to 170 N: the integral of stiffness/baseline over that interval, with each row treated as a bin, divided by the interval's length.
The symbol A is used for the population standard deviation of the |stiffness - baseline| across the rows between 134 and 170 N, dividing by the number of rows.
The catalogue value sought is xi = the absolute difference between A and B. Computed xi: 46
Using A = 47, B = 1.22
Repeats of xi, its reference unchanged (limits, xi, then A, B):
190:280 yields 18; 19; 1.07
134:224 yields 52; 53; 1.26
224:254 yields 11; 12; 1.06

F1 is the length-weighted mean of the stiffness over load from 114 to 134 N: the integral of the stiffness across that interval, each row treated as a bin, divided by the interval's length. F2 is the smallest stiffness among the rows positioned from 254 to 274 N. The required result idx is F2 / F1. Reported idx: 1.3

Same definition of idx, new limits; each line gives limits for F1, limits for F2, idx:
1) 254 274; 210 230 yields 1.0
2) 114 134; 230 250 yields 1.4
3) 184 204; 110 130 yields 0.7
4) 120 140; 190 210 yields 1.5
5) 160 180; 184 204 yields 0.8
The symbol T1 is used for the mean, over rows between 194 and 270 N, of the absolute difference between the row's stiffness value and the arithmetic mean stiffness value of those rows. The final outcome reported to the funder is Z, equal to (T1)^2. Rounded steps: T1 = 15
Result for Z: 214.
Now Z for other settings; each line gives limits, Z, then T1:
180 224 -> 374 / 19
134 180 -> 6607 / 81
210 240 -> 69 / 8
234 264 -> 209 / 14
